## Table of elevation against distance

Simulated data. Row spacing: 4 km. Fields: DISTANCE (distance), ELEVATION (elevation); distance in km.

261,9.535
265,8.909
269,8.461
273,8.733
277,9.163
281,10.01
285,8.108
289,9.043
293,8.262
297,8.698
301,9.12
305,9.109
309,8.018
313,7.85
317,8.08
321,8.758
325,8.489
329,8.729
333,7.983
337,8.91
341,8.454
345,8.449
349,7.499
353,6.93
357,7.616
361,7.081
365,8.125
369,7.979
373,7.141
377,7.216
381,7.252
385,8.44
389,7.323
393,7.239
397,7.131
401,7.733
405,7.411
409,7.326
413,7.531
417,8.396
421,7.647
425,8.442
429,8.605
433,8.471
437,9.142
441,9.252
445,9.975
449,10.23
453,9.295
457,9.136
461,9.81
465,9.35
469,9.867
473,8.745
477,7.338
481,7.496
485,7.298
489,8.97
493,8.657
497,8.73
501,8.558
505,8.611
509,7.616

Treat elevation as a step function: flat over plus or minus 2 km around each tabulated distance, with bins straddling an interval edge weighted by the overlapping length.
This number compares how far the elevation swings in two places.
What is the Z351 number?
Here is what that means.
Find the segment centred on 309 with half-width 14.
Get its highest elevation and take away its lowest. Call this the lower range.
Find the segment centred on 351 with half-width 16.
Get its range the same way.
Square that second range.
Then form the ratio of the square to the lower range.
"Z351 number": 3.1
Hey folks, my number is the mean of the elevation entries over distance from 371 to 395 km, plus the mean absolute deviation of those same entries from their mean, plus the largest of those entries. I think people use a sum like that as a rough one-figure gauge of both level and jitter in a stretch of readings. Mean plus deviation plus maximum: 16.2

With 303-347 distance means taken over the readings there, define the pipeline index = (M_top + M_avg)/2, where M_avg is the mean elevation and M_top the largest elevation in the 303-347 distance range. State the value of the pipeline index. 8.8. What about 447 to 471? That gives 9.9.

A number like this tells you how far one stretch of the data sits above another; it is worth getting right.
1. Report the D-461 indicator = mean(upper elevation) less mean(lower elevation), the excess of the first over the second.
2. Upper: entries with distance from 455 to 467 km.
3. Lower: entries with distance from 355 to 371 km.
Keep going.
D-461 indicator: 1.7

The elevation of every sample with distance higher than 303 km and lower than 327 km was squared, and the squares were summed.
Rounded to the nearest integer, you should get 423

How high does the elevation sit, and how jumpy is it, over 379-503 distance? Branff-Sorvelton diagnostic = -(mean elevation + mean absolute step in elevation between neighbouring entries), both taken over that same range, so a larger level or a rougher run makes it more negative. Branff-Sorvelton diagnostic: -8.9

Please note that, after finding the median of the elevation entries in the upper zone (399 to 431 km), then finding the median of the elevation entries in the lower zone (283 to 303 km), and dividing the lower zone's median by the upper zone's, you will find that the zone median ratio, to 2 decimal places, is 1.13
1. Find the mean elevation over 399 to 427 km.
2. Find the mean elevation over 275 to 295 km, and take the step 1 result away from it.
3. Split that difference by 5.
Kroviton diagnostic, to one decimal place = 0.2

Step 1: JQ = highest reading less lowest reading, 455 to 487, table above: 2.6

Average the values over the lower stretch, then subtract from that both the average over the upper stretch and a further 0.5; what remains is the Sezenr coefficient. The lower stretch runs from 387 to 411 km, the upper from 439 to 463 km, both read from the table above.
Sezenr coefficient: -2.8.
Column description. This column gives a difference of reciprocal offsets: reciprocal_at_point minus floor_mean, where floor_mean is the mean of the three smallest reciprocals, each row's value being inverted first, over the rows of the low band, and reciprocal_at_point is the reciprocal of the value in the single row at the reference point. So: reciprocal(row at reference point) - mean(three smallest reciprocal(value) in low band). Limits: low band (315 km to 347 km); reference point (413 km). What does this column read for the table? 0.019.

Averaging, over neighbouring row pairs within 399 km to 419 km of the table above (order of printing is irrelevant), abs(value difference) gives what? 0.4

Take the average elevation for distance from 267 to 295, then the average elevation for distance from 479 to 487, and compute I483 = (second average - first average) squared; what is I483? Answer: 2.0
